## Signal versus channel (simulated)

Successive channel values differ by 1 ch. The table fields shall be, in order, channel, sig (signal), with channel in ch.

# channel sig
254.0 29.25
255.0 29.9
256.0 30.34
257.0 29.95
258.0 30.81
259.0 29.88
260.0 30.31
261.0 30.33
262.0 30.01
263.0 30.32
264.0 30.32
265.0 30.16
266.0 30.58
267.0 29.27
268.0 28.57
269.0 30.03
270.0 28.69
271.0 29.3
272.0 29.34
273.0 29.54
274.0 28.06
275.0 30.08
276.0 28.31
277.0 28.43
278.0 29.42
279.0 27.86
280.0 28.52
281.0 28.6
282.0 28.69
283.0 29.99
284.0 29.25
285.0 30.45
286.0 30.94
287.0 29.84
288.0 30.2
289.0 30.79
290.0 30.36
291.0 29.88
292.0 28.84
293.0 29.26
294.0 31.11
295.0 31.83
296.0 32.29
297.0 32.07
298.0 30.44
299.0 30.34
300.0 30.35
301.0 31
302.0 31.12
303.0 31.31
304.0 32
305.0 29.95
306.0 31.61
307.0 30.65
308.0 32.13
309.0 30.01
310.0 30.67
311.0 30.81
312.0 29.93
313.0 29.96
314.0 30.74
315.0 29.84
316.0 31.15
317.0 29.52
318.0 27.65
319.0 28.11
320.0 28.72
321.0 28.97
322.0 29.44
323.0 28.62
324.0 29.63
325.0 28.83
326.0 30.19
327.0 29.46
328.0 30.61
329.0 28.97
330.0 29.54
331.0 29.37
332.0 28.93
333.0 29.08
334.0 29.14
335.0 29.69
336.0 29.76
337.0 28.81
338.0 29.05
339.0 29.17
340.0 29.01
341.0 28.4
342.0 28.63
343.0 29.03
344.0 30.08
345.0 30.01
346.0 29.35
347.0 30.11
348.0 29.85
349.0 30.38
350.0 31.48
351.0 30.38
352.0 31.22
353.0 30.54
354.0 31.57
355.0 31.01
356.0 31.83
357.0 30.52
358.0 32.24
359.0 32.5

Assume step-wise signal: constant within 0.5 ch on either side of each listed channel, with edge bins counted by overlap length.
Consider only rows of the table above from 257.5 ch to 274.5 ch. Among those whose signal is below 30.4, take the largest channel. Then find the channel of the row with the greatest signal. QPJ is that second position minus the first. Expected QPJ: -16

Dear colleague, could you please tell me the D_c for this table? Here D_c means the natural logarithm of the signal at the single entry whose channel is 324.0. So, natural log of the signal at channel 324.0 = 3.39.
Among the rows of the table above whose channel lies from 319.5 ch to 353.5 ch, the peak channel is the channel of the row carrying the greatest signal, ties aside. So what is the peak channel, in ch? 350.0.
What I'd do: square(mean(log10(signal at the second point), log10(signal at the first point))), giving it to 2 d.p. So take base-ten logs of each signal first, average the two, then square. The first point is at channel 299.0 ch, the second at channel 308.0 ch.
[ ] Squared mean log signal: 2.23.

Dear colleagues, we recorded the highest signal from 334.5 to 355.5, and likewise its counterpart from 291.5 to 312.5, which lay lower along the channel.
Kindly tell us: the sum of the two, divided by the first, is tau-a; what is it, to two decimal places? 2.02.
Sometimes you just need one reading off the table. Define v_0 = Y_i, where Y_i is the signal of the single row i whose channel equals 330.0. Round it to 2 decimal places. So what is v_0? 29.54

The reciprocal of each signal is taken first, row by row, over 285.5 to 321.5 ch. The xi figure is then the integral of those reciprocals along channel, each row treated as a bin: 1.19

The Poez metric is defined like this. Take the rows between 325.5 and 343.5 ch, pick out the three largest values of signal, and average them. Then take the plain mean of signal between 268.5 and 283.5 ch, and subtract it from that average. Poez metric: 1.2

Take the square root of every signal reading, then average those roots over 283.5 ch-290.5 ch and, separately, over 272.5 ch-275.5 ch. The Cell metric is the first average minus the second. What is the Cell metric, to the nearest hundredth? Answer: 0.10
